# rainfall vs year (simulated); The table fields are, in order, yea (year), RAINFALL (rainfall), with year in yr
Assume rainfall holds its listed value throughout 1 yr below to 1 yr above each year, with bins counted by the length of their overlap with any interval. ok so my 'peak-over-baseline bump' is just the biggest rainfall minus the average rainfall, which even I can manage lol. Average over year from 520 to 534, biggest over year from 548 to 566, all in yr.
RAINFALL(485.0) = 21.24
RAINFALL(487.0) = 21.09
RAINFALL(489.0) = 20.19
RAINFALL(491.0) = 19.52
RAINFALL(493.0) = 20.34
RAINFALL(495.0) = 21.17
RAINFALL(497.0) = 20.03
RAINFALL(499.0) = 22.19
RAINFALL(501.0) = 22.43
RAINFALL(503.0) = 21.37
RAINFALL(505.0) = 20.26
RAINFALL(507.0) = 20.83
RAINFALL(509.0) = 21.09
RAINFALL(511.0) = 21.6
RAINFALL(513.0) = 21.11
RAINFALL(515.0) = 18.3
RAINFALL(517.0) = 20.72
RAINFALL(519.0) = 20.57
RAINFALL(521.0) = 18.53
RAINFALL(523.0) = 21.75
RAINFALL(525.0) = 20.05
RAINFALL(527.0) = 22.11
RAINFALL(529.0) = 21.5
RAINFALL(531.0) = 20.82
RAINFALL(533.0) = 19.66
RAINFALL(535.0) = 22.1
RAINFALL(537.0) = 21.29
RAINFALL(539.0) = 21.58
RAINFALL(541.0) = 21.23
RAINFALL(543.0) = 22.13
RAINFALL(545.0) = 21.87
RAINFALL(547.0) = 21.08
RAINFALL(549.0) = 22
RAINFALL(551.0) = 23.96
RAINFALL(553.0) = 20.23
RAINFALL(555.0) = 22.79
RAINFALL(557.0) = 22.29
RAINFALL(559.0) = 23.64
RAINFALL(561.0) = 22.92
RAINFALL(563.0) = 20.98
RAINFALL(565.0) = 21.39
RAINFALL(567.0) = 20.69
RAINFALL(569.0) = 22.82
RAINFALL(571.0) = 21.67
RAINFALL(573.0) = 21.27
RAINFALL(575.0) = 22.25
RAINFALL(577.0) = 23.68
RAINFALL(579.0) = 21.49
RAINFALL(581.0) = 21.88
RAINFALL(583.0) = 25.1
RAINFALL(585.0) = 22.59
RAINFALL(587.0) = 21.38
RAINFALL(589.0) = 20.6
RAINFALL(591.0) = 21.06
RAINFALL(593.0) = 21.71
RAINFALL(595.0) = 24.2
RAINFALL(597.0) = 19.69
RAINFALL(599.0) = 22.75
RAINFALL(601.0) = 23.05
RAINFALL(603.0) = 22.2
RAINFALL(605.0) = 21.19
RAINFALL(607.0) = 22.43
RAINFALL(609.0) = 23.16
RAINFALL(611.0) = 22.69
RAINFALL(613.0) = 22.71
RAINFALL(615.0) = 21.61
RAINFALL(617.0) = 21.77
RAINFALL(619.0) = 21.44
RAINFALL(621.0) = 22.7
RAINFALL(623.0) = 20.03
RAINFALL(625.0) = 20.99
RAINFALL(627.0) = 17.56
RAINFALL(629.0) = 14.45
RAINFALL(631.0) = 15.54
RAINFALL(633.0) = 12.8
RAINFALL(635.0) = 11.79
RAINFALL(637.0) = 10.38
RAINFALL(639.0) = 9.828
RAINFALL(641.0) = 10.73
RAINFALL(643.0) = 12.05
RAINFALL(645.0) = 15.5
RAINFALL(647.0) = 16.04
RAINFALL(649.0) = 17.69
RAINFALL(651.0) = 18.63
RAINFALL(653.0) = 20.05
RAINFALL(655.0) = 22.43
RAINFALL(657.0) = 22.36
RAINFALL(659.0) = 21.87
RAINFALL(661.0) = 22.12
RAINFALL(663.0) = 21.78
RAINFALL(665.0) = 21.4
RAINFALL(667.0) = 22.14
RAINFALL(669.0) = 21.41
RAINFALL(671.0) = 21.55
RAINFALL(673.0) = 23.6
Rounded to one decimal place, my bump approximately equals 3.3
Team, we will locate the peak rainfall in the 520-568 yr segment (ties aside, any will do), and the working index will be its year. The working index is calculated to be 551.0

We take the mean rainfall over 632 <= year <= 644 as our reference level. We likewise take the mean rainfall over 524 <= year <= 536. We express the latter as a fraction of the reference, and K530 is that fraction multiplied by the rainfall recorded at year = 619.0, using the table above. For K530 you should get 40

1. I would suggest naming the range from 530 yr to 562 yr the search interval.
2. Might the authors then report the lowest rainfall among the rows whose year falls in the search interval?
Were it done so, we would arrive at 19.66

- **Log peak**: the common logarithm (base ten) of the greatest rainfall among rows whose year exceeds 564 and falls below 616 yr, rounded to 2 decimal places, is 1.40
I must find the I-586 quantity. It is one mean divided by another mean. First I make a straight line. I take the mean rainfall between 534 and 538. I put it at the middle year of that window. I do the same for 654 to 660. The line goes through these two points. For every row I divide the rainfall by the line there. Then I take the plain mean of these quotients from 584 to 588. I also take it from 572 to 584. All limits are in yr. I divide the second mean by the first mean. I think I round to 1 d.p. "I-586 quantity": 1.0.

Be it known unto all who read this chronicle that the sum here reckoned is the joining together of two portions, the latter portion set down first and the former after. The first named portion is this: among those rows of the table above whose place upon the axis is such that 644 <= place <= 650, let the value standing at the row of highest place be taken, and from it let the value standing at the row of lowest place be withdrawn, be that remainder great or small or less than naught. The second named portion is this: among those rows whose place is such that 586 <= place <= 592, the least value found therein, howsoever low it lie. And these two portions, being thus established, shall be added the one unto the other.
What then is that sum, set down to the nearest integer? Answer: 23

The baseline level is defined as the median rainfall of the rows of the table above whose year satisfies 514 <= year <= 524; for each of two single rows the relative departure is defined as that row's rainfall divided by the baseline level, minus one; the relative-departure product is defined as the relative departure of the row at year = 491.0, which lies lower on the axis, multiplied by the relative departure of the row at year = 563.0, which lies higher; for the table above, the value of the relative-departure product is -0.0010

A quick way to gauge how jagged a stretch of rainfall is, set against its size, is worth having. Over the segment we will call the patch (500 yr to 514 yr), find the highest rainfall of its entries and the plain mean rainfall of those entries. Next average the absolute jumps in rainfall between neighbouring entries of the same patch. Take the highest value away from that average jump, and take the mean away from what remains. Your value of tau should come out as -43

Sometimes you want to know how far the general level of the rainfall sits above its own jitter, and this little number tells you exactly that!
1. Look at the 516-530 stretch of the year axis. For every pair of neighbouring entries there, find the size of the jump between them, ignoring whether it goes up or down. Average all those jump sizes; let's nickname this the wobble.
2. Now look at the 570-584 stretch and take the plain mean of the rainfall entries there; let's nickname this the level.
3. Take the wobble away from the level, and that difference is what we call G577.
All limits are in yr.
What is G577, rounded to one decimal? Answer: 20.8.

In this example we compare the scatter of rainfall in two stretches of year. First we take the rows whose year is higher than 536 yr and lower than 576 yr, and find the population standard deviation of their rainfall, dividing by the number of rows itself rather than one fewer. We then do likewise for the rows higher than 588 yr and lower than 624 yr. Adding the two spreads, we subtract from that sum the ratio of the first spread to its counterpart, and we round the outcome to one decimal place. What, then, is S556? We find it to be 1.2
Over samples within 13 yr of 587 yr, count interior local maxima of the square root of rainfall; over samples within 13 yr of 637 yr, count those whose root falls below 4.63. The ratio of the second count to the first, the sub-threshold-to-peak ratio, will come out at 4.3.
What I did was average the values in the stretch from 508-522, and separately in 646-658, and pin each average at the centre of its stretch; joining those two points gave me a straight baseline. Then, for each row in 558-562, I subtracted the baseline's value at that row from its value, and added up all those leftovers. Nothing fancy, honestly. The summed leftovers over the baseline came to 6.5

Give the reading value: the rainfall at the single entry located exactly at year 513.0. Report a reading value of 21.11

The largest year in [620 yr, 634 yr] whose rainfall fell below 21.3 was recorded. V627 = 633.0 yr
